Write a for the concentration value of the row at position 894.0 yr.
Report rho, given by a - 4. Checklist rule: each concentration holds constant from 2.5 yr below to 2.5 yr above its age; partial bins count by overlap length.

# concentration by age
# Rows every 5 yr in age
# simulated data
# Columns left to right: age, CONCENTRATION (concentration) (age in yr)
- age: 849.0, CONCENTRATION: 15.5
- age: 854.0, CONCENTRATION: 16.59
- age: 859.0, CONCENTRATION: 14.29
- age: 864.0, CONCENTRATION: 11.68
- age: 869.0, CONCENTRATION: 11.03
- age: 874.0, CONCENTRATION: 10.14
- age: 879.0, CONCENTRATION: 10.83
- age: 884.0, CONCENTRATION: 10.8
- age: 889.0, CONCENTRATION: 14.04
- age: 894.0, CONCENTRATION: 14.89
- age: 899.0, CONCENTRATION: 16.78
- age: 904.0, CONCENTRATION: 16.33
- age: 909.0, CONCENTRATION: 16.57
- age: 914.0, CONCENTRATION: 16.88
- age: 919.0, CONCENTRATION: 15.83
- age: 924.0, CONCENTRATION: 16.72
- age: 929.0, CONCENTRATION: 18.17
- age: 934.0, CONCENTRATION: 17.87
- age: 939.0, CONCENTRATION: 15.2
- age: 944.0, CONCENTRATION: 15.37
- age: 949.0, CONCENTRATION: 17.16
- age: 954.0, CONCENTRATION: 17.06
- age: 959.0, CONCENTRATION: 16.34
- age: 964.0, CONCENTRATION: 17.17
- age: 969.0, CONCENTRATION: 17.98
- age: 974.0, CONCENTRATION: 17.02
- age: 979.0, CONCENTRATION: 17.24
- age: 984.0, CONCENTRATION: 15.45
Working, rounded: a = 14.89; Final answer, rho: 10.9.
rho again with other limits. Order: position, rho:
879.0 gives 6.8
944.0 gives 11.4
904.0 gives 12.3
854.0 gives 12.6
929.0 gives 14.2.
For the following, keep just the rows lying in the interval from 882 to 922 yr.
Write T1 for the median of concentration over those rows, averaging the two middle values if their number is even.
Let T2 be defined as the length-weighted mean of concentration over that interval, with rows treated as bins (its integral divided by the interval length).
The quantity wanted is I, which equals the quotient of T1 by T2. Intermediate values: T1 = 16.1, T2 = 15.3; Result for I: 1.05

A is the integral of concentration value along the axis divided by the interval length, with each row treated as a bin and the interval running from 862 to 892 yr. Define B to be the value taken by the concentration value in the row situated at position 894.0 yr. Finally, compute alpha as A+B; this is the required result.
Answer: 26.4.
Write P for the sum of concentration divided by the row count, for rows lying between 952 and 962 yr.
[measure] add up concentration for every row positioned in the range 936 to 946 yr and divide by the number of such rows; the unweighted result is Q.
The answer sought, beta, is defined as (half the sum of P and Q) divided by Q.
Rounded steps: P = 16.7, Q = 15.3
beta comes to 1.05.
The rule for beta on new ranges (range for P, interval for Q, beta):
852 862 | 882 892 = 1.12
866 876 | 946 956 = 0.81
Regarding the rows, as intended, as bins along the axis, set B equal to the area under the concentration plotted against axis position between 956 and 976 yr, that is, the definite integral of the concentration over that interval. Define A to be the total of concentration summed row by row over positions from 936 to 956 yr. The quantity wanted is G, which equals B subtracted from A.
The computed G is -278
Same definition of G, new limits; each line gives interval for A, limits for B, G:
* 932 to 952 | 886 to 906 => -242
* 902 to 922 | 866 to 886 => -149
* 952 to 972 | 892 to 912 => -255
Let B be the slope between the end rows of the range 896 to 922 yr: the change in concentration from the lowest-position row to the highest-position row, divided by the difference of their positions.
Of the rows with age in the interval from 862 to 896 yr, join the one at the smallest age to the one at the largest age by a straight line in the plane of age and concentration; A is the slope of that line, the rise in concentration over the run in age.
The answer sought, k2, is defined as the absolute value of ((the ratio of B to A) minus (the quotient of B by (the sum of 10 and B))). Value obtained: 0.4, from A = 0.11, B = -0.05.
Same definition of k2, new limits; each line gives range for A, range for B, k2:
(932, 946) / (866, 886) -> 0.1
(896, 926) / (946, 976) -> 2.3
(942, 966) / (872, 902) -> 2.9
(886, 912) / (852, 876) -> 2.5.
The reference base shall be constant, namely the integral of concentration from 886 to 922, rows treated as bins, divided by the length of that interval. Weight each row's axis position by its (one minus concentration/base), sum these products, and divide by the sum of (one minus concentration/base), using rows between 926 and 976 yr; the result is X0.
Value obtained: 952.2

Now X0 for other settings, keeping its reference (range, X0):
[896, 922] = 906.9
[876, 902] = 882.3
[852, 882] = 871.6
